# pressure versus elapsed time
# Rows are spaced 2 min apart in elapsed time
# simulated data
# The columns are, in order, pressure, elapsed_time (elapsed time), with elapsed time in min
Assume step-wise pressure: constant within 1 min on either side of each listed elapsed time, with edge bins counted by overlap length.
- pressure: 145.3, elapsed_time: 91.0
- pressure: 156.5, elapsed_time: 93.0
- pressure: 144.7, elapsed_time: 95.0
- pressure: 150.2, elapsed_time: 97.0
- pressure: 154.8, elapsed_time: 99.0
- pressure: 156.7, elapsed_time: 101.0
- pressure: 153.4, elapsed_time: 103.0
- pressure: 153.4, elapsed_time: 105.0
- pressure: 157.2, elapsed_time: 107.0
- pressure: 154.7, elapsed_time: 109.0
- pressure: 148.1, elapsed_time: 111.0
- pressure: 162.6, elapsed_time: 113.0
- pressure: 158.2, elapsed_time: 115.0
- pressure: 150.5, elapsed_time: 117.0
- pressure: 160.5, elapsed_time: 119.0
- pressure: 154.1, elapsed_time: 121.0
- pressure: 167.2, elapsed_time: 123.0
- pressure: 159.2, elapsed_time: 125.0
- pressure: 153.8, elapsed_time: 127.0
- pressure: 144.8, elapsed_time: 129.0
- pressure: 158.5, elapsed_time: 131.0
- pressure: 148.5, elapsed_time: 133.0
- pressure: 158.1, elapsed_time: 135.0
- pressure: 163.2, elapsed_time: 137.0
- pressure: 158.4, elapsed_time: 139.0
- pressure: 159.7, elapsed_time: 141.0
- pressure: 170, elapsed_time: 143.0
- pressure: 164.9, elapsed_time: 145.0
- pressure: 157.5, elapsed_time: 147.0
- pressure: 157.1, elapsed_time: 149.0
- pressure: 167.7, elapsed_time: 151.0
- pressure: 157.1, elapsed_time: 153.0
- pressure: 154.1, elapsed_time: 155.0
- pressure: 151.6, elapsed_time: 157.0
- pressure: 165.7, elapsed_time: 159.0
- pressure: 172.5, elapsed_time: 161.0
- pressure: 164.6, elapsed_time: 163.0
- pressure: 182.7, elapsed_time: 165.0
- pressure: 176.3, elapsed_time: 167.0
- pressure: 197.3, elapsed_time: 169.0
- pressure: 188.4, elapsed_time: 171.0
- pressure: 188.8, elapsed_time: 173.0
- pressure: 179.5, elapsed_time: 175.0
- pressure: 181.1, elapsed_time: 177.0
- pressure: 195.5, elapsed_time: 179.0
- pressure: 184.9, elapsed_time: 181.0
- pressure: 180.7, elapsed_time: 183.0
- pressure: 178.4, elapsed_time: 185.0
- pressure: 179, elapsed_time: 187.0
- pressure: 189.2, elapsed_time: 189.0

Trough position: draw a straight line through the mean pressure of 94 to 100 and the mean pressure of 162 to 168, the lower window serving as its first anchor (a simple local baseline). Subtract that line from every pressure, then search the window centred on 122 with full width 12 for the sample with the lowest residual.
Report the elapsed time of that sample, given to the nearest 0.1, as 127.0 min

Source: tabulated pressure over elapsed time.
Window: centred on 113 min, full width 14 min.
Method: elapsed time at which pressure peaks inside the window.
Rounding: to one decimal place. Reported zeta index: 113.0 min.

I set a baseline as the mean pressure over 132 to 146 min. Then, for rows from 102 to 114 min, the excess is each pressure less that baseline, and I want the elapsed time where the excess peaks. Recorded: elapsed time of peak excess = 113.0 min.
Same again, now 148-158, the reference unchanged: 151.0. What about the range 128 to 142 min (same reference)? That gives 137.0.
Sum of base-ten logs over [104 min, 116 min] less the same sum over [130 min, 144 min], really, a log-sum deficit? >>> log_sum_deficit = -2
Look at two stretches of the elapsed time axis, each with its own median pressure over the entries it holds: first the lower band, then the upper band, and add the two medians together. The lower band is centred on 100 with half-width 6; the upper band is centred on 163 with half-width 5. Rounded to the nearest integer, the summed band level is 326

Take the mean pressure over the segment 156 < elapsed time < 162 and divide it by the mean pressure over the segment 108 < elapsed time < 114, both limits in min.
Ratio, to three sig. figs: 1.05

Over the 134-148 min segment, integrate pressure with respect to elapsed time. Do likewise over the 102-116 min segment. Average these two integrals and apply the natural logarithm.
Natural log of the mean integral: 7.70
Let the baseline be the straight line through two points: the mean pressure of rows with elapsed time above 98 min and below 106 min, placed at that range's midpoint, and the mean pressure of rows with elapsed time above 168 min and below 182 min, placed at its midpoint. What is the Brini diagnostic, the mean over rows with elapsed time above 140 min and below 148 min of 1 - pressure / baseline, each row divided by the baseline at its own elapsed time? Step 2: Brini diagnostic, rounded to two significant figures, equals 0.062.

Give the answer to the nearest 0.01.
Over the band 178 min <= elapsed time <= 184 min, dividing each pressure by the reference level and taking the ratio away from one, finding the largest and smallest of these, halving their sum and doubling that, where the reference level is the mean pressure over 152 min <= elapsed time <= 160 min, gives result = -0.39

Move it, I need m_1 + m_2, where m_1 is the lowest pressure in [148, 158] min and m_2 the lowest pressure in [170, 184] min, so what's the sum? 331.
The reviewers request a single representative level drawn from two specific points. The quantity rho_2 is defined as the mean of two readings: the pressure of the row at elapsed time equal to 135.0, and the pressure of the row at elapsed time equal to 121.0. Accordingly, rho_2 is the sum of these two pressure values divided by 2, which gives 156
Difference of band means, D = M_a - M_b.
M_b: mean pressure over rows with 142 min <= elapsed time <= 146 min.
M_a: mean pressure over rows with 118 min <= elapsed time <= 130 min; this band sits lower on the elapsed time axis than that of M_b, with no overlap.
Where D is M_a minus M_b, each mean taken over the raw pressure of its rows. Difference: -11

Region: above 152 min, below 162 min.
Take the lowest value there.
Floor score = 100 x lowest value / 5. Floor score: 3032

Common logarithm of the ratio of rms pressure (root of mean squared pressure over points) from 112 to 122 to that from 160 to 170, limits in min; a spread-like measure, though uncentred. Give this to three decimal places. -0.056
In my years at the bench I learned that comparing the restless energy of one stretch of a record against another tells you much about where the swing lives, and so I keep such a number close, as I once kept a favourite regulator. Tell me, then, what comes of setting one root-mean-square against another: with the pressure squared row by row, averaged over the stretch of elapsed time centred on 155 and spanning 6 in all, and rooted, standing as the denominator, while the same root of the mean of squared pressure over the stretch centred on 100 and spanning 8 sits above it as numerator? 1.00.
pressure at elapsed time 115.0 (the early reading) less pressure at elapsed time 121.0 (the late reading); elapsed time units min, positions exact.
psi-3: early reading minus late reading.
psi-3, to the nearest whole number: 4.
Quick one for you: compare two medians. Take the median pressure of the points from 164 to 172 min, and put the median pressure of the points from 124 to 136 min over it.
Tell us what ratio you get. 0.84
